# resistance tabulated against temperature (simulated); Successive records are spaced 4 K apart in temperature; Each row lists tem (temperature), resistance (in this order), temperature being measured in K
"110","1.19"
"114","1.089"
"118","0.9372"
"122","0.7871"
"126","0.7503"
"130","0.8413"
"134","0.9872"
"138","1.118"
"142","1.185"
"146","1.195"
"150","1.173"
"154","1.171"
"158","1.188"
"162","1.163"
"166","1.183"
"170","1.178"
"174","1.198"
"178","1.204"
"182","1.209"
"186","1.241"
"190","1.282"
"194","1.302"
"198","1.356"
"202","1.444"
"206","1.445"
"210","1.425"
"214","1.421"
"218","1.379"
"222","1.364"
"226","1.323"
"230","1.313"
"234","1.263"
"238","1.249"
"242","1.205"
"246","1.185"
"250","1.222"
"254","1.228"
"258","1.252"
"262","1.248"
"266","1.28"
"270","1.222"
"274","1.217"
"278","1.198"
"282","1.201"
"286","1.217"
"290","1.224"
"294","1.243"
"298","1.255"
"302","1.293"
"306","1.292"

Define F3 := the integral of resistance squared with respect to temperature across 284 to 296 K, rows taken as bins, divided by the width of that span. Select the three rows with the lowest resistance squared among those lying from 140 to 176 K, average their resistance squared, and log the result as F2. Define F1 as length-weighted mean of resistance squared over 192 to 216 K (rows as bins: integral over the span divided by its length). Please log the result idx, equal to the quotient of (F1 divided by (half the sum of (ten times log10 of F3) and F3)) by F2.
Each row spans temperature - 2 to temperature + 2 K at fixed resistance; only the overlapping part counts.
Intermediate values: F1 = 1.96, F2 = 1.37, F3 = 1.51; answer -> 0.87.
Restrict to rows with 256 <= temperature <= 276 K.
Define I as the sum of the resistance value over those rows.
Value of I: 6.22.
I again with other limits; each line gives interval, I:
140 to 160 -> 5.91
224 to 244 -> 6.35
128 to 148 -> 5.33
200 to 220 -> 7.11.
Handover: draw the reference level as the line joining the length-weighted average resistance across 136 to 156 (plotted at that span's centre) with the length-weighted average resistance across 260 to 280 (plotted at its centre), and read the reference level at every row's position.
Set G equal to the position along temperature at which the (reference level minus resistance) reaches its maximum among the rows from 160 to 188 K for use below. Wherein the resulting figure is 162 K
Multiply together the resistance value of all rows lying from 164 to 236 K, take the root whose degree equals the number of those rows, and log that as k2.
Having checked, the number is 1.30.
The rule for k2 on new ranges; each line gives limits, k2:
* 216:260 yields 1.27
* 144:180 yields 1.18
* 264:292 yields 1.22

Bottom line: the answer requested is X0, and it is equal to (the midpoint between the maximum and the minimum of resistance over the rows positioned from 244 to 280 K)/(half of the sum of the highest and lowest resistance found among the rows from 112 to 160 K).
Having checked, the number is 1.27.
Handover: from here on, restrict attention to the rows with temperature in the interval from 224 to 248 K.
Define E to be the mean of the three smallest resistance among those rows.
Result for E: 1.21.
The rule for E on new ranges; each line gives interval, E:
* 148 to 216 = 1.17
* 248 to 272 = 1.22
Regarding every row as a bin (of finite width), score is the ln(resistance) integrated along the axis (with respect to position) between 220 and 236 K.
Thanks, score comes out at 4.4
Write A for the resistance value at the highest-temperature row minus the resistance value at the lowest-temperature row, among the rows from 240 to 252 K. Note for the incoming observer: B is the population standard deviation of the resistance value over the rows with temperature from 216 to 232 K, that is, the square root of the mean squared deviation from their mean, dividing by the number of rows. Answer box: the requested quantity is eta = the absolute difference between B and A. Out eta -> 0.01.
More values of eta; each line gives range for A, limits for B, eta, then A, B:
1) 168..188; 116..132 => 0.01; 0.06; 0.07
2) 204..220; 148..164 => 0.08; -0.07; 0.01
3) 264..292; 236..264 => 0.08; -0.06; 0.02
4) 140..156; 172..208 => 0.11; -0.01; 0.09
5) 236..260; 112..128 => 0.13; 0.00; 0.13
